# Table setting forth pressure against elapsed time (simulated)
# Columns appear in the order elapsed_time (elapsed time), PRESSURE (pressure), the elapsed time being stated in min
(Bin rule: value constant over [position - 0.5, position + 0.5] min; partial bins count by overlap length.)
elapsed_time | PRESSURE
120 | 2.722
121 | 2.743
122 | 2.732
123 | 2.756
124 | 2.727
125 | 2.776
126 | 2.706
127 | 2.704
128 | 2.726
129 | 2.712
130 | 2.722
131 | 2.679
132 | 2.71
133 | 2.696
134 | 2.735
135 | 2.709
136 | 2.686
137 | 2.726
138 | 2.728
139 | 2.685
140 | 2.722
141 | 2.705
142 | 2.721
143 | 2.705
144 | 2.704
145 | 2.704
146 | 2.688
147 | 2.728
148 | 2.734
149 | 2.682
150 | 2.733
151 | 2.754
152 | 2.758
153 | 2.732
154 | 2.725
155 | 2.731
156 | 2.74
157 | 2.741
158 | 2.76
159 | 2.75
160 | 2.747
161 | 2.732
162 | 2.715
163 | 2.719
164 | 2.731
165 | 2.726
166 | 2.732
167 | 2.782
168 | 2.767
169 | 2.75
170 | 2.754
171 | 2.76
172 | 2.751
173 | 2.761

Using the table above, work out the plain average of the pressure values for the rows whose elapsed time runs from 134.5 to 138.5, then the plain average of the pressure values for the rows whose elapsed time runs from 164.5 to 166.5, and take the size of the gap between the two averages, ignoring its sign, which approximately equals 0.017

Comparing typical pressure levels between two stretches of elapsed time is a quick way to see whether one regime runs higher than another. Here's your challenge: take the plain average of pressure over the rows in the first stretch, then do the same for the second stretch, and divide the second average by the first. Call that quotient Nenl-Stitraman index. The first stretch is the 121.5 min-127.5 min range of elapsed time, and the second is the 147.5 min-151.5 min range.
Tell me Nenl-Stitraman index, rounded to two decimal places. 1.00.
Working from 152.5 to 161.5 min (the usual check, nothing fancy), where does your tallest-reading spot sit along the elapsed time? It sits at 158 min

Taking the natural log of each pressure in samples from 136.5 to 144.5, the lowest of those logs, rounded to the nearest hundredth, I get 0.99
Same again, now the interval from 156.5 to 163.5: 1.00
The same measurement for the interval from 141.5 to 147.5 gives 0.99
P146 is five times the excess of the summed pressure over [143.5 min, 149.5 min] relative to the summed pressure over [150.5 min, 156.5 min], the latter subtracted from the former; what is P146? -1.0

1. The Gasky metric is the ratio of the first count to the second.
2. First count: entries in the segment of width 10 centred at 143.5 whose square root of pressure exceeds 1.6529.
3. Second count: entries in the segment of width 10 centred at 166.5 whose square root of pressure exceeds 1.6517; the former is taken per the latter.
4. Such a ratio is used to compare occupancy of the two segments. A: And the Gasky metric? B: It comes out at 0.1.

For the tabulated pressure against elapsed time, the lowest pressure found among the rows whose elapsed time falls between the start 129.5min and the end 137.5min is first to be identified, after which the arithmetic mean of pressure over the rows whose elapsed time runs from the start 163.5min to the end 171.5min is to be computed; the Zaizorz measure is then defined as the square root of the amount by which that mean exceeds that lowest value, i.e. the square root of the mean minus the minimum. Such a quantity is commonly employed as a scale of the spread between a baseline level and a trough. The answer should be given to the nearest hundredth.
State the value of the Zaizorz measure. 0.27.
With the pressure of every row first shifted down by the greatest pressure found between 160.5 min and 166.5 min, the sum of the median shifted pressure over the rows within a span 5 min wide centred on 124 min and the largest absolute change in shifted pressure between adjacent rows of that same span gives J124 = 0.070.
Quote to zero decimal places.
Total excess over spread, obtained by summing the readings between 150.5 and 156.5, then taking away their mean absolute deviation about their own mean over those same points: 16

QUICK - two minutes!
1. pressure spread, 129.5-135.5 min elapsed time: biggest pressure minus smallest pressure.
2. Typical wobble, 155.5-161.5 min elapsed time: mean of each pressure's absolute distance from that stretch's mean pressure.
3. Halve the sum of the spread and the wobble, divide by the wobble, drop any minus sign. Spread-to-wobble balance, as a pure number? 4.3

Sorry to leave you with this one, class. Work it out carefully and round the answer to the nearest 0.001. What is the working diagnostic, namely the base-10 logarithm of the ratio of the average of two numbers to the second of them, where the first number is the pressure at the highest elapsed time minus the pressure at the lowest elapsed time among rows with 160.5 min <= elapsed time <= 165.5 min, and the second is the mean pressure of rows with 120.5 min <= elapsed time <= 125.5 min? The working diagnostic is -0.302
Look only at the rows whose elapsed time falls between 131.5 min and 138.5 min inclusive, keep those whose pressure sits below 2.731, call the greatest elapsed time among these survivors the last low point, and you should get 138 min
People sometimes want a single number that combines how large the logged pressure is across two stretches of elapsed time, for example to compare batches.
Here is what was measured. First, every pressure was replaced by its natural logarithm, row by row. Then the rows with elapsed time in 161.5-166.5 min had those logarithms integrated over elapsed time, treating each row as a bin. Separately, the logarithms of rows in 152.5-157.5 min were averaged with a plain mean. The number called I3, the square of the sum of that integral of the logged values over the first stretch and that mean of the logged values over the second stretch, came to 36.21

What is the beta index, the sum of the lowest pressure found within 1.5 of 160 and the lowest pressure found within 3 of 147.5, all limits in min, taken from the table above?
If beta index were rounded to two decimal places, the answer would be 5.41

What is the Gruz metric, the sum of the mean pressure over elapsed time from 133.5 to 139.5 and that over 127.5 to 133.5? 5.42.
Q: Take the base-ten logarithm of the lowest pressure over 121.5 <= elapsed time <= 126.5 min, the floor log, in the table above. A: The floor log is 0.432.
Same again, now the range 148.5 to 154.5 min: 0.428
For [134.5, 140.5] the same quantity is 0.429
